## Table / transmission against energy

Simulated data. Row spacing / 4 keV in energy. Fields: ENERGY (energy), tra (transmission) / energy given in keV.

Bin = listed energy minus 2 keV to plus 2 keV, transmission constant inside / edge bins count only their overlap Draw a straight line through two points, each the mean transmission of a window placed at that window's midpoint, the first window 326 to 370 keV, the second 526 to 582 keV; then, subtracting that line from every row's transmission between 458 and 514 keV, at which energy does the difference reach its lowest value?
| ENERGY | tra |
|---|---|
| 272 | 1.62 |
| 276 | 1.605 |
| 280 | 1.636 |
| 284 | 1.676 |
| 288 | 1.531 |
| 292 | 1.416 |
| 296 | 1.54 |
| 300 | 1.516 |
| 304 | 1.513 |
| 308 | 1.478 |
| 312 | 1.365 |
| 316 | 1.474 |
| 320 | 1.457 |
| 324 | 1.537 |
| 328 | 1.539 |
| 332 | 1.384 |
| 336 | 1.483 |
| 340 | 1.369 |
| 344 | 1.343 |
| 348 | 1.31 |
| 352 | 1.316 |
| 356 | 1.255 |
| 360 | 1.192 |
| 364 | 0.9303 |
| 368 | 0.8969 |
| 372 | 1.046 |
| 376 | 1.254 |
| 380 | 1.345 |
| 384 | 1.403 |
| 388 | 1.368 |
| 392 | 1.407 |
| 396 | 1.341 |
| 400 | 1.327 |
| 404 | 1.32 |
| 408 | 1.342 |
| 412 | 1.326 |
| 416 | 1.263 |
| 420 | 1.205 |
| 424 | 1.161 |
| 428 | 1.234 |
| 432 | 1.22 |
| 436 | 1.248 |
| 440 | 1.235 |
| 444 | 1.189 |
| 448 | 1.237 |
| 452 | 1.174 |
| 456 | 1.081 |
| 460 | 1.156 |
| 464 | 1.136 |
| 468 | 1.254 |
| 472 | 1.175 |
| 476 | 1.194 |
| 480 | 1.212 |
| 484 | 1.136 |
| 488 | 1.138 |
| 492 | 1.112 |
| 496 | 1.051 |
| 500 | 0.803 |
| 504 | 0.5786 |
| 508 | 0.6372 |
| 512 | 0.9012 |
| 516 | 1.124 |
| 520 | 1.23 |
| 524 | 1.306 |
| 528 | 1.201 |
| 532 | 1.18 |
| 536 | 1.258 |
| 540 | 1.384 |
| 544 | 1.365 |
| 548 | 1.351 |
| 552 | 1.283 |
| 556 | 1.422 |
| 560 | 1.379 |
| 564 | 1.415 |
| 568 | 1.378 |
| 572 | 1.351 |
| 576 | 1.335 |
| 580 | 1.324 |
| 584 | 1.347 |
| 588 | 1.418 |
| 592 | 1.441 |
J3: 504 keV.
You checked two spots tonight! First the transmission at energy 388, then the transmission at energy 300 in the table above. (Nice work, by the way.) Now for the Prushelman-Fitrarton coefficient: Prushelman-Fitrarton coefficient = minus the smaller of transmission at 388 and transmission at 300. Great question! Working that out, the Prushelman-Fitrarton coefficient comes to -1.37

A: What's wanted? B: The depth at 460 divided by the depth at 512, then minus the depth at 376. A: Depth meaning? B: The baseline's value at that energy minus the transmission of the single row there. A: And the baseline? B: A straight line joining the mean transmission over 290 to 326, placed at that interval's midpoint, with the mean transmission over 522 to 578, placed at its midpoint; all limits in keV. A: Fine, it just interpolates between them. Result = 0.32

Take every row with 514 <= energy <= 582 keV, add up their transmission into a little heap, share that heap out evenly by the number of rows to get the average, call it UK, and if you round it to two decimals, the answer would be 1.31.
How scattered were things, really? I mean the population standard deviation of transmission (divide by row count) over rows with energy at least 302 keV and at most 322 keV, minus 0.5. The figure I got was -0.450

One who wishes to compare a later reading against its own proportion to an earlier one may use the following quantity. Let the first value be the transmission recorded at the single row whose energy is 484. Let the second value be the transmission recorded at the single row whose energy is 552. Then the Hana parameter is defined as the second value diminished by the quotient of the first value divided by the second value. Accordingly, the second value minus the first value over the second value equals 0.40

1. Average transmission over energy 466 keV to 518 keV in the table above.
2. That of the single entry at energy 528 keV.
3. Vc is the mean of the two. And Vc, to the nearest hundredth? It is 1.11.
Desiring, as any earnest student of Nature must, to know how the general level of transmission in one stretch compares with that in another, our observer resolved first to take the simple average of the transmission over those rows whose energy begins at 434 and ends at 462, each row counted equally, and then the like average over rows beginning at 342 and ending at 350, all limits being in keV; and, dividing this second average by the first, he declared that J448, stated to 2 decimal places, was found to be 1.12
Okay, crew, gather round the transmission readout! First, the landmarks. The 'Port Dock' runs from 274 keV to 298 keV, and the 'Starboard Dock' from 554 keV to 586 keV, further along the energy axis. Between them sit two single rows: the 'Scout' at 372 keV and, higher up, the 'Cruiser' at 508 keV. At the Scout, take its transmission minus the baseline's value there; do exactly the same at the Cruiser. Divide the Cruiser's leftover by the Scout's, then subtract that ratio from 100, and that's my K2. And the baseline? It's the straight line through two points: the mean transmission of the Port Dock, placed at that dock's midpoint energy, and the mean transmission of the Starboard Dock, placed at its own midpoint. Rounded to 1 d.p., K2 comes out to 98.3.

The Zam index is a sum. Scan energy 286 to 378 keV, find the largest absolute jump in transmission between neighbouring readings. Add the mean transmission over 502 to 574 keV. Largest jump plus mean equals 1.47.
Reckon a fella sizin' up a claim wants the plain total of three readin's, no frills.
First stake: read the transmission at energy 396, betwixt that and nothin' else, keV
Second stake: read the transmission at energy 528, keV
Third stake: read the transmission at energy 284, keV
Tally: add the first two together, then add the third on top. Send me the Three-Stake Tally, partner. 4.2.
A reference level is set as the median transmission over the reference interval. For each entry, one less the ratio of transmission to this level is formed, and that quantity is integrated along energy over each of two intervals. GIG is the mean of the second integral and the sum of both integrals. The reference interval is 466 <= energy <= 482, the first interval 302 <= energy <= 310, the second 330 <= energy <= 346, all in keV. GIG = -3.5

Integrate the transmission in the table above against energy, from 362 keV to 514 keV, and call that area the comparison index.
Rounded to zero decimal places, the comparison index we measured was 176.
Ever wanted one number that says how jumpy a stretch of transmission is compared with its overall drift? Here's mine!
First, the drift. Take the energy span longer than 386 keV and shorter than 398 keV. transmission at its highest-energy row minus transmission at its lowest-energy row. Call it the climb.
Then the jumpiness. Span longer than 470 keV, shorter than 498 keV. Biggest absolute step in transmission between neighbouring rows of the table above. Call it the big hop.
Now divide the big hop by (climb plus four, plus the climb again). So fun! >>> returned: 0.019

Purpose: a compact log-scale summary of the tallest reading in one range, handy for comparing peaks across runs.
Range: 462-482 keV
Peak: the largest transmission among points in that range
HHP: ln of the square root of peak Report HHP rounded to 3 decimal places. 0.113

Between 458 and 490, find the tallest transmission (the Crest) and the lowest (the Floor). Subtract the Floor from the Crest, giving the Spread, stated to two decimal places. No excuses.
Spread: 0.12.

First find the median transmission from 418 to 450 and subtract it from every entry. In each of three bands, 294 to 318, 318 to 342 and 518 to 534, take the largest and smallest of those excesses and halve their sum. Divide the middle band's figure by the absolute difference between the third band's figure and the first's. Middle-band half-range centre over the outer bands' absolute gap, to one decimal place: 1.1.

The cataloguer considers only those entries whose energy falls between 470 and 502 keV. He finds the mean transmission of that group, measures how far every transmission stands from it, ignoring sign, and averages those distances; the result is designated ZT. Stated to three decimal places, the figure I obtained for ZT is 0.088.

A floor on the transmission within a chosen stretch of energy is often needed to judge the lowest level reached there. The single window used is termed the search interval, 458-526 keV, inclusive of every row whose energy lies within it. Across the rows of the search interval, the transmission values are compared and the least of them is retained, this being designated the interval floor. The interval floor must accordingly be 0.5786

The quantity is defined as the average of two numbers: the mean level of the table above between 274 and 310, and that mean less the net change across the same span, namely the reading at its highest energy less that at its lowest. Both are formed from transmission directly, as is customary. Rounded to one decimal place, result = 1.6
